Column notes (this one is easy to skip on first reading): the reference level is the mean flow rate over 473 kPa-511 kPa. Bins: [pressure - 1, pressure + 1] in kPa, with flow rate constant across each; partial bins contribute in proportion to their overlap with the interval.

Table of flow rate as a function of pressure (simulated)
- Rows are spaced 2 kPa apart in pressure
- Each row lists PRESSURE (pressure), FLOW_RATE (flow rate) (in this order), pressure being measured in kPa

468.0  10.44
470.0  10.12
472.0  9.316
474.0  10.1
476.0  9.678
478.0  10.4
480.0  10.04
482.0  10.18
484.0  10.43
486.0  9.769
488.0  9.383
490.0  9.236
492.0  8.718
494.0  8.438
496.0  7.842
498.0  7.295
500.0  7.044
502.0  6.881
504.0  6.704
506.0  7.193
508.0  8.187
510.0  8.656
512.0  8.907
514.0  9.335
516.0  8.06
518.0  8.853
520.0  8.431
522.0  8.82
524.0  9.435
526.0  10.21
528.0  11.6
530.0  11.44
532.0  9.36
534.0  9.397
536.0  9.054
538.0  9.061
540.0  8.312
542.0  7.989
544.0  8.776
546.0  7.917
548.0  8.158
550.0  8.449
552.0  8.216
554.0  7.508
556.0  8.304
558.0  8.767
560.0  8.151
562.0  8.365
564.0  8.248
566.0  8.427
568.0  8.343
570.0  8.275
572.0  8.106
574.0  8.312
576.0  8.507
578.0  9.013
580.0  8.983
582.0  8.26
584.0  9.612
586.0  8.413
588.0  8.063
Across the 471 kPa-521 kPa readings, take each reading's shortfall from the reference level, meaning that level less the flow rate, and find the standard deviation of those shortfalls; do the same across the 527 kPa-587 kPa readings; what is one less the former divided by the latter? -0.3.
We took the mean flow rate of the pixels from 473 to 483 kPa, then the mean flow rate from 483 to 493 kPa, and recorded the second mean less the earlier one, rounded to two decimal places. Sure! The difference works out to -0.57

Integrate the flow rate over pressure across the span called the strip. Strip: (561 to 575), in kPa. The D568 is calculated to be 116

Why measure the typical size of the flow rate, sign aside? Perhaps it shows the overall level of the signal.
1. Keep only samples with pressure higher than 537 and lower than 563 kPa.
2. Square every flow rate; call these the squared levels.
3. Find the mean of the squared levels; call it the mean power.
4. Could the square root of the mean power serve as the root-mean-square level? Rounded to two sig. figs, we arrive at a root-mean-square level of 8.3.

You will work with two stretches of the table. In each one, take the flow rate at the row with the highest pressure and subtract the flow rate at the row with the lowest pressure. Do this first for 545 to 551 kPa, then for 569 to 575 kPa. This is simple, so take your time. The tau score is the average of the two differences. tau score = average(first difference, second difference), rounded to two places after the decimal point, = 0.28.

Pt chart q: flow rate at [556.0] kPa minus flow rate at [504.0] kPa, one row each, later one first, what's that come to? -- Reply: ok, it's 1.6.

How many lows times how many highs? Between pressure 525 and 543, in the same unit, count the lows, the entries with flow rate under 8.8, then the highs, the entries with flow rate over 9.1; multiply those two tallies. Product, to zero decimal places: 10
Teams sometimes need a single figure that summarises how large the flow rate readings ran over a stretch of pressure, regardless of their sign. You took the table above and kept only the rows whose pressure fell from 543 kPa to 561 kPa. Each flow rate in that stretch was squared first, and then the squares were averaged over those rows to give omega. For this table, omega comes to 68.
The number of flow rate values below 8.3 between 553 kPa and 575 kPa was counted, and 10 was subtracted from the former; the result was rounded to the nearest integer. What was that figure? -5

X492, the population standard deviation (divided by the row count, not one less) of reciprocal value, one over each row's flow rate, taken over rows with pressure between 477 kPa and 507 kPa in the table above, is 0.019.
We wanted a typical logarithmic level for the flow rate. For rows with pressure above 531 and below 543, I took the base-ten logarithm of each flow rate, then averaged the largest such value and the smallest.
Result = 0.938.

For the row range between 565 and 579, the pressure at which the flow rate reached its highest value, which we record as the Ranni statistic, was 578.0 kPa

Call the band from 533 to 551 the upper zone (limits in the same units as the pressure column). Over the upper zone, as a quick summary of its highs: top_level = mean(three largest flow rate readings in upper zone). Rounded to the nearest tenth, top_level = 9.2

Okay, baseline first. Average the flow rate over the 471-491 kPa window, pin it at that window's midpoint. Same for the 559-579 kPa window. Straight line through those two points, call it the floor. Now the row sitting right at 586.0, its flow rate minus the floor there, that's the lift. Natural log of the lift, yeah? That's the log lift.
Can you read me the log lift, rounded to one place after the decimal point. -1.1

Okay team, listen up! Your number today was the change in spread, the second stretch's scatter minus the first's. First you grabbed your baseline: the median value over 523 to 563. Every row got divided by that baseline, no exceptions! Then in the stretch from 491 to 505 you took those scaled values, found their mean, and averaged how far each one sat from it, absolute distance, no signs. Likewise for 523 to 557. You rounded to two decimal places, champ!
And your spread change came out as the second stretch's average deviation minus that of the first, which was 0.03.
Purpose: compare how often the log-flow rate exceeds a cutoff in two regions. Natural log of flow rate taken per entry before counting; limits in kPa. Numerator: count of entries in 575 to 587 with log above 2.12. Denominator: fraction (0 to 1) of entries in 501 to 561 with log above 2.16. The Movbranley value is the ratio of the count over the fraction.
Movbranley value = 11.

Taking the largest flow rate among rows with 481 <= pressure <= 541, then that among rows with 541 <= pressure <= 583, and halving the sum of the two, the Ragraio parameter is 10.3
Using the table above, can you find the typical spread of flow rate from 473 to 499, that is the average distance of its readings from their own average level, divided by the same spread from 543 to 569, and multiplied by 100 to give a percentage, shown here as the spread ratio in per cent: 352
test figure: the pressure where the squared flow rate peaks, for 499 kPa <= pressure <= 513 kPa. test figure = 512.0 kPa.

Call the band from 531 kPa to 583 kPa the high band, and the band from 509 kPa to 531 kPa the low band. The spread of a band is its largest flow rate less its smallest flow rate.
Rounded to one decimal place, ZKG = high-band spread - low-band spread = -1.7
